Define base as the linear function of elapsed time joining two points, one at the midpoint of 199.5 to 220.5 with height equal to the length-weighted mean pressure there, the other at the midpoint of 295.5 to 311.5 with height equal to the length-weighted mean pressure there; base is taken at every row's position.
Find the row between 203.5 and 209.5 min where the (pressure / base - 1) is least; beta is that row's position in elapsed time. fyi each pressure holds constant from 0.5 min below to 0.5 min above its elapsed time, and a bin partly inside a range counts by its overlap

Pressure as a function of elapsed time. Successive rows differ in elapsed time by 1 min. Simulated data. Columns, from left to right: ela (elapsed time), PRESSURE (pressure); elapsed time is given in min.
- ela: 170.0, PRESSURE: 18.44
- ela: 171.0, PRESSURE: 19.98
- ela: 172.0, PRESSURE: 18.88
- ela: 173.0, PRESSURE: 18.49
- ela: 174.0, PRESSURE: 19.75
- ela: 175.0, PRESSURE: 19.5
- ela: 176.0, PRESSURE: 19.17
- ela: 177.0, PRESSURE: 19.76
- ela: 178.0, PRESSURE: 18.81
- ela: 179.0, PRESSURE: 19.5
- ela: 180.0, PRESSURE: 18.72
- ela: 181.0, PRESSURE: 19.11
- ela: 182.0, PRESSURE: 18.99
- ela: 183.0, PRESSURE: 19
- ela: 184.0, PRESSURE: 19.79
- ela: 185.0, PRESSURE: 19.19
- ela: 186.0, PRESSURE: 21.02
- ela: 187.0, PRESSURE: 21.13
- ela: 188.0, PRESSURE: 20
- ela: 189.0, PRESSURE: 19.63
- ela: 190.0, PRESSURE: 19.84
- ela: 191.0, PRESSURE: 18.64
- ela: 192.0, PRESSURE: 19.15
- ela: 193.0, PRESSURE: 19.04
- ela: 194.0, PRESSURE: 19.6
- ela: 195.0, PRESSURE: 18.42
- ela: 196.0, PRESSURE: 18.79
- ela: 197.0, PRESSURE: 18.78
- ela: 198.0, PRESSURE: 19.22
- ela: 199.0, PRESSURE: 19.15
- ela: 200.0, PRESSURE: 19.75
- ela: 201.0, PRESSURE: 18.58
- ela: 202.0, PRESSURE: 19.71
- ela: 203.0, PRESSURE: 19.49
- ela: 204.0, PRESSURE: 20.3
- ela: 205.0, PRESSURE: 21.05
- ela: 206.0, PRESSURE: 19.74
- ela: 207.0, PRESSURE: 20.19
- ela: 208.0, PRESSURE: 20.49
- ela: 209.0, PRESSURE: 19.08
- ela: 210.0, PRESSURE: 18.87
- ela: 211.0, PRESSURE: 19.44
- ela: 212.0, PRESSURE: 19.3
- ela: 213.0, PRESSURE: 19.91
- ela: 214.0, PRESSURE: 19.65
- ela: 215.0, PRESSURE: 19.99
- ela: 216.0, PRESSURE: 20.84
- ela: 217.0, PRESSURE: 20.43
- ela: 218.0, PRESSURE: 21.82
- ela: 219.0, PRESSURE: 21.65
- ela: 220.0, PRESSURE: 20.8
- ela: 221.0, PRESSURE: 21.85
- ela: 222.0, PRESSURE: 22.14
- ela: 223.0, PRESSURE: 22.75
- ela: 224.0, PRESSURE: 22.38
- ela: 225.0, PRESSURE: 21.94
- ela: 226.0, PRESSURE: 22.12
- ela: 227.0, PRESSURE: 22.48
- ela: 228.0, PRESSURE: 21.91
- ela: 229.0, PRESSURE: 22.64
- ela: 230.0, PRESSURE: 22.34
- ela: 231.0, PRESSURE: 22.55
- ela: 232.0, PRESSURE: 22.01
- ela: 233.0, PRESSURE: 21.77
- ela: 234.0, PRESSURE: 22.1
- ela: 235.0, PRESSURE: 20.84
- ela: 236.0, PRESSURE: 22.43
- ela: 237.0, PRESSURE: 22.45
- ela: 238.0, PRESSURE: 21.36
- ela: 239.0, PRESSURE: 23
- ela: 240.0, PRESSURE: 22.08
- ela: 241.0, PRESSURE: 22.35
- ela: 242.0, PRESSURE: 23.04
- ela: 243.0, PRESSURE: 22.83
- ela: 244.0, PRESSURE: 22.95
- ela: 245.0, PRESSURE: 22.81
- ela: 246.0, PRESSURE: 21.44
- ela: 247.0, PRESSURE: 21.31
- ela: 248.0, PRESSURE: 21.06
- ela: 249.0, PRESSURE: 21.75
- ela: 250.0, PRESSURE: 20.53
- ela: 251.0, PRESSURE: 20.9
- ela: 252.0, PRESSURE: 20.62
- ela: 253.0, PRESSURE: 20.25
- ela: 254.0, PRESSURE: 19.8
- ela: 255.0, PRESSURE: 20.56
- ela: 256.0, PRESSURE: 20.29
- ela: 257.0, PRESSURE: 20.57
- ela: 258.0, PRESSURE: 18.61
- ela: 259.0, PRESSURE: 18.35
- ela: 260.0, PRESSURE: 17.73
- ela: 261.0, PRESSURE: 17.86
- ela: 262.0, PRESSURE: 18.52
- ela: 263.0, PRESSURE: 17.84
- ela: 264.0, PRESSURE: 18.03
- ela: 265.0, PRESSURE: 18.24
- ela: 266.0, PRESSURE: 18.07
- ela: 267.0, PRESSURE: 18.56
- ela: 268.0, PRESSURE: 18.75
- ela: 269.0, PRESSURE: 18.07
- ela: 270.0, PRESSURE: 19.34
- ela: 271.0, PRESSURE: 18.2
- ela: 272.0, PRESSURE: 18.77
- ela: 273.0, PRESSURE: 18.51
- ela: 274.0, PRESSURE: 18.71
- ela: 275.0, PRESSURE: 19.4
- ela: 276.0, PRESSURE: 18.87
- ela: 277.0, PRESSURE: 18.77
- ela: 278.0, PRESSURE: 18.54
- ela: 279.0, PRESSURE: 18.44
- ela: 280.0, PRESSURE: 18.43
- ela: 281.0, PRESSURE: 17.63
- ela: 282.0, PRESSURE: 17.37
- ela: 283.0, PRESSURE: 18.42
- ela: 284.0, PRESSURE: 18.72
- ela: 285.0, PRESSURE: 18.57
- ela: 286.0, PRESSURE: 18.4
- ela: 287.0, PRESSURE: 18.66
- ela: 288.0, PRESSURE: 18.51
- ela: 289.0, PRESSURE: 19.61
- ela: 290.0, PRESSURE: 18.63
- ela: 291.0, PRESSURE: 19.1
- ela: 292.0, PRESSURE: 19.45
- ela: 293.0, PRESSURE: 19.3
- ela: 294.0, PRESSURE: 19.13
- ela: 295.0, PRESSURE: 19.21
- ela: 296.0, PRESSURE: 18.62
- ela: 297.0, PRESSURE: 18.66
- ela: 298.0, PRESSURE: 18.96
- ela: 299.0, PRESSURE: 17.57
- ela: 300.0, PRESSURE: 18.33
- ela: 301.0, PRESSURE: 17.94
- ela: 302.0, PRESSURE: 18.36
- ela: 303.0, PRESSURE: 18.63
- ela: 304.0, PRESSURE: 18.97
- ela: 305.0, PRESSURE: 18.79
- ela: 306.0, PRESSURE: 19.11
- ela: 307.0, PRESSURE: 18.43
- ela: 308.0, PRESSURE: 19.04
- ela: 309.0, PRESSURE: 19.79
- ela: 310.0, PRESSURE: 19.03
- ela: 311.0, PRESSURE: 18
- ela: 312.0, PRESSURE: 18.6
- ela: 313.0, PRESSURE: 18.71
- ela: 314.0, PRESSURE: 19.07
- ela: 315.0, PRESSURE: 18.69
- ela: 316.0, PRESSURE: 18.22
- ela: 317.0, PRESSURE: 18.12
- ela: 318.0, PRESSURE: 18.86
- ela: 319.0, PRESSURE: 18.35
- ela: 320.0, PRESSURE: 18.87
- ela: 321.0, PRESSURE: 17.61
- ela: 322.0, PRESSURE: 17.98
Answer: 209.0 min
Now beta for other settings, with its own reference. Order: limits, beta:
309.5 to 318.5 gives 311.0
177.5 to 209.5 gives 195.0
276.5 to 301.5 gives 282.0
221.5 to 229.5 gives 225.0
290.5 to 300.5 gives 299.0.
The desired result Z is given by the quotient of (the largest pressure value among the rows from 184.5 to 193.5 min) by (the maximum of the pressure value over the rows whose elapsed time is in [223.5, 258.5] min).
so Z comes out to 0.92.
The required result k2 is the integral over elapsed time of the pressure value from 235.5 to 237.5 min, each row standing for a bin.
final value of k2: 45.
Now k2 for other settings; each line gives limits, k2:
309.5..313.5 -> 74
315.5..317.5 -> 36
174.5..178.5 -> 77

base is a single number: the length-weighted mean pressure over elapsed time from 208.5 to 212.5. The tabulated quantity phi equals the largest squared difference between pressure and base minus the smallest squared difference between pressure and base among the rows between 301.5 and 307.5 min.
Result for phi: 1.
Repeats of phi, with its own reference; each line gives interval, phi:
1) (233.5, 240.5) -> 12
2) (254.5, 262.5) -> 2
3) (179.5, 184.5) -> 0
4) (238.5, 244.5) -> 7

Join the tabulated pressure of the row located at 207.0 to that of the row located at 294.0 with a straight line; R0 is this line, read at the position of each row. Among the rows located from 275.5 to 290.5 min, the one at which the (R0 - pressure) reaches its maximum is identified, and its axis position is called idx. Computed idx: 282.0 min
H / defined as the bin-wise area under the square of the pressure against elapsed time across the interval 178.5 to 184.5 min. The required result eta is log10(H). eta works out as 3.34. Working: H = 2209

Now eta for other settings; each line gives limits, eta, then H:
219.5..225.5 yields 3.46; 2900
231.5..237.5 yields 3.46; 2888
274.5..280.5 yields 3.32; 2108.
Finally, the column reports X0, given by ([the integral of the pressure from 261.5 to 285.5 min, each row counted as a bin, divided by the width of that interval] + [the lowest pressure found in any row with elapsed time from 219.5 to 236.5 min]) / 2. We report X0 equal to 19.6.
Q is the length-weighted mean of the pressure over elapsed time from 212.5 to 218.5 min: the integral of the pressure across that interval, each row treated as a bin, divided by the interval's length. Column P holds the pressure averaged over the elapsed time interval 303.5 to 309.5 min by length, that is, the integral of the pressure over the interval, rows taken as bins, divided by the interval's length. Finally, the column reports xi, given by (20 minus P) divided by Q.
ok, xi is 0.05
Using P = 19.0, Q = 20.4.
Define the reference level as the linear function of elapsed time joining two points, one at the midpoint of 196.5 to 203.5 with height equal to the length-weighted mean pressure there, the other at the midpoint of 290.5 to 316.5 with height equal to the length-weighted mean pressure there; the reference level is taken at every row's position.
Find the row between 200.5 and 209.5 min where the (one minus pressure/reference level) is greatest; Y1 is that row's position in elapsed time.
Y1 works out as 201.0 min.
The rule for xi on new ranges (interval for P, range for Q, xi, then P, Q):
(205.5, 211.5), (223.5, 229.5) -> 0.02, 19.6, 22.2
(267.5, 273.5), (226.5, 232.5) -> 0.06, 18.6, 22.3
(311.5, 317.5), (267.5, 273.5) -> 0.08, 18.6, 18.6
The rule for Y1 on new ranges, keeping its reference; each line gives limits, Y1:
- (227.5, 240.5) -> 235.0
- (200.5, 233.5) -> 201.0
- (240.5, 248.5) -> 248.0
